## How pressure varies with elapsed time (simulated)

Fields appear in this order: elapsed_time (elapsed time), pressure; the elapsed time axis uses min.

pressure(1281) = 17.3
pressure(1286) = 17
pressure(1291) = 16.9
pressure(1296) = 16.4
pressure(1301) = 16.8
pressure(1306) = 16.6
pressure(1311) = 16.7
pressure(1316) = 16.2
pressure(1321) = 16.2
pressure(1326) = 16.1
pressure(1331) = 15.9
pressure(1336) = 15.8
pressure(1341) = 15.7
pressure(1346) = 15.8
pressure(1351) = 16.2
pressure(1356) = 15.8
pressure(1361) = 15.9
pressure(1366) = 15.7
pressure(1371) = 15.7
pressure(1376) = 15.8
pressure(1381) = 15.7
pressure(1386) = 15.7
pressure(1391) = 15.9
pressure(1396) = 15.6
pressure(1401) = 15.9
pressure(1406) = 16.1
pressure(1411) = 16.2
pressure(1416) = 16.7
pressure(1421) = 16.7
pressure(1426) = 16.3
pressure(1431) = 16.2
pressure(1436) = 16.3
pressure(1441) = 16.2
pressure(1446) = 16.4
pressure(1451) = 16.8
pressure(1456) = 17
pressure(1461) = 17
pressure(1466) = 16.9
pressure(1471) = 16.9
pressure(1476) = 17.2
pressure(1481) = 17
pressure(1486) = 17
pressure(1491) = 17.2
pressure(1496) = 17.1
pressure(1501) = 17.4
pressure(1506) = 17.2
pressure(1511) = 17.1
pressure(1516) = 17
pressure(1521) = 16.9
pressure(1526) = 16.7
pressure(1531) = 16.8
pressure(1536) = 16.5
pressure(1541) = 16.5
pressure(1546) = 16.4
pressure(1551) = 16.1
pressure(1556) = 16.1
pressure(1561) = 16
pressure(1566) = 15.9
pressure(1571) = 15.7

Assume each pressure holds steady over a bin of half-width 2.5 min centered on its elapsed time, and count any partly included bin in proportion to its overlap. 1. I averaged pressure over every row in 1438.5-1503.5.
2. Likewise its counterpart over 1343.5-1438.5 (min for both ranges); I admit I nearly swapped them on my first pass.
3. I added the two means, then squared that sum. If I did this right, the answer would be 1085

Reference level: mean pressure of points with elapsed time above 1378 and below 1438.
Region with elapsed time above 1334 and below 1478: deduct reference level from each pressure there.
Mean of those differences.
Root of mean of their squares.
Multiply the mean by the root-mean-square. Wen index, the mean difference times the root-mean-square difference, 0.05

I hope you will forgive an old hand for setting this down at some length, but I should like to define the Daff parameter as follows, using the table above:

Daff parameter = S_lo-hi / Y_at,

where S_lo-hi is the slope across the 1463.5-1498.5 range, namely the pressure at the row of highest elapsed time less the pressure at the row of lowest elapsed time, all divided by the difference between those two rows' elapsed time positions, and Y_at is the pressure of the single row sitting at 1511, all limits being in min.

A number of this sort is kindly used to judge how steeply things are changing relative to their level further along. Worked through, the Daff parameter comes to 0.0004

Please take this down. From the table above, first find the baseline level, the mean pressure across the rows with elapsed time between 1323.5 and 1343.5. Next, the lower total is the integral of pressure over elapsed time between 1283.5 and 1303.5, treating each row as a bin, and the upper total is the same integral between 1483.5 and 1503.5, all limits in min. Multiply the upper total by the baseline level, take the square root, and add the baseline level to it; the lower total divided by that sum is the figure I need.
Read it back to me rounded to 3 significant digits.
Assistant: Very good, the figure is 3.74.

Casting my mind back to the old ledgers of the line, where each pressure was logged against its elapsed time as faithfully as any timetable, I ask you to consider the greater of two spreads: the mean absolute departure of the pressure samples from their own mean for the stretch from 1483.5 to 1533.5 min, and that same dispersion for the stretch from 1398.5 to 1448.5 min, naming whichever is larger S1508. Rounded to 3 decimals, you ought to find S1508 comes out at 0.180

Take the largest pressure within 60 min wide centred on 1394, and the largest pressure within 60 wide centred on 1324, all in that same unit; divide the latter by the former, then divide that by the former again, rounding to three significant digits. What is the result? 0.0602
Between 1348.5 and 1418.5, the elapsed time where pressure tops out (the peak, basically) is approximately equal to 1416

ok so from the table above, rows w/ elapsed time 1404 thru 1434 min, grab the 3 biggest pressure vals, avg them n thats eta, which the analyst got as 16.6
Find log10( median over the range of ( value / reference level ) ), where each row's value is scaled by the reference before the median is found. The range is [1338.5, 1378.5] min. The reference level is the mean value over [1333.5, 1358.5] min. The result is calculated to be 0.00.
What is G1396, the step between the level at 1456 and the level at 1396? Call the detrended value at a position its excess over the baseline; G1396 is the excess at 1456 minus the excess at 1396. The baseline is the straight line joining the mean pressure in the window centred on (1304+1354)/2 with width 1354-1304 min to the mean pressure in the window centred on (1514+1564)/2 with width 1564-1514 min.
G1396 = 1.3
